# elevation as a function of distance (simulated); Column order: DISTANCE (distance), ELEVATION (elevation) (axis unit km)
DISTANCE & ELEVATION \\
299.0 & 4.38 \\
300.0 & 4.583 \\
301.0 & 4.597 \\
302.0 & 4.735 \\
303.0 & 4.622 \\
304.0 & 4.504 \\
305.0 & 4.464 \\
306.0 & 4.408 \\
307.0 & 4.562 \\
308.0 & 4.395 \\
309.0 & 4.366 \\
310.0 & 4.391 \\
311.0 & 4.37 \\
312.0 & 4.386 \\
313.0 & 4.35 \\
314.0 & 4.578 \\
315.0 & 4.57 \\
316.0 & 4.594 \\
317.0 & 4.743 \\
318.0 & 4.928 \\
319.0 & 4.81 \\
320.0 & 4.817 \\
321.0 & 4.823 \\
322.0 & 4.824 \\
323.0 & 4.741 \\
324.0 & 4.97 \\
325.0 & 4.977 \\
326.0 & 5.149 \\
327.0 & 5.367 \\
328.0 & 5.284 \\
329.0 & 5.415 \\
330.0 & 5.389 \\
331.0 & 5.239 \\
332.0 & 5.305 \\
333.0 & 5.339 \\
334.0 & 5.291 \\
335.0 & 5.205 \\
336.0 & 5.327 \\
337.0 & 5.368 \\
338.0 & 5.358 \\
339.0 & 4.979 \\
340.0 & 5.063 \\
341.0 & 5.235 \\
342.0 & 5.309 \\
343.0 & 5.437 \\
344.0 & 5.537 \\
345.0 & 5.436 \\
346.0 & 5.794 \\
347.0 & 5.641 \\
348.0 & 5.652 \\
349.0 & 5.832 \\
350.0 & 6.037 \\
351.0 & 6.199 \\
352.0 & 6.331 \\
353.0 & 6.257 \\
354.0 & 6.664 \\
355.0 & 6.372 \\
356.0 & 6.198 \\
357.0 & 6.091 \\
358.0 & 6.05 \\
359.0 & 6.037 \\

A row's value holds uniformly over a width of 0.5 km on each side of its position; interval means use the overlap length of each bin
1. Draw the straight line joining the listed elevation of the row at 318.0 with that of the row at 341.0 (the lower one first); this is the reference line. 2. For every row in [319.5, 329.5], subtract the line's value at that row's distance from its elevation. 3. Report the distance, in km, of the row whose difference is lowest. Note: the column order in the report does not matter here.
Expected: 323.0 km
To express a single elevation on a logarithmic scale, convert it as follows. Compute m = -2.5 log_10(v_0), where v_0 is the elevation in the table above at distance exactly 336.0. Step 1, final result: -1.82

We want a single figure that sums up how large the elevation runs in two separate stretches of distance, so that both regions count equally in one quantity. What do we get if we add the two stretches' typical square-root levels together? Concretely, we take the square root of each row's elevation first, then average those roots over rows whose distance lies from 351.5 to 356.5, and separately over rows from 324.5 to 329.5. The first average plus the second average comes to 4.81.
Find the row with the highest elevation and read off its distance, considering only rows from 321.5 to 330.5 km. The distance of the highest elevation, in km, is 329.0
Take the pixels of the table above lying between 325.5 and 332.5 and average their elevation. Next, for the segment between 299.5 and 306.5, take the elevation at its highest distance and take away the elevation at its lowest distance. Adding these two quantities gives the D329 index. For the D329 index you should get 5.1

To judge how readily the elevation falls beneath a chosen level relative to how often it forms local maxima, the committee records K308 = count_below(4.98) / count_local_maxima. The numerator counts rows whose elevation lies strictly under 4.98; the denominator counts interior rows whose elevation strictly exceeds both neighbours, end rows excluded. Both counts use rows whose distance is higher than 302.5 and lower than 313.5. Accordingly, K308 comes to 3.7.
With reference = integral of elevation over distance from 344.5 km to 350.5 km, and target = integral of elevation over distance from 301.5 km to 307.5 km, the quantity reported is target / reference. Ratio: 0.79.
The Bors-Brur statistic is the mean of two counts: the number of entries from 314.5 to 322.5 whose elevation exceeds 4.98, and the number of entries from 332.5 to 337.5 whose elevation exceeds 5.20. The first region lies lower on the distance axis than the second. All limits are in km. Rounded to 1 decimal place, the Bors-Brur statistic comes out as 2.5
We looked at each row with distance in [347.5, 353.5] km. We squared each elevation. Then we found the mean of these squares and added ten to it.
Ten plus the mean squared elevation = 47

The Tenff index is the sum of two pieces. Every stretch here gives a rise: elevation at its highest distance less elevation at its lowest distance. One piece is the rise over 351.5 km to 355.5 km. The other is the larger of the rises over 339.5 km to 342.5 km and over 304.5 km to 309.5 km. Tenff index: 0.29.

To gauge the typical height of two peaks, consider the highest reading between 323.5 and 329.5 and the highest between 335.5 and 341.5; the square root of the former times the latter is 5.39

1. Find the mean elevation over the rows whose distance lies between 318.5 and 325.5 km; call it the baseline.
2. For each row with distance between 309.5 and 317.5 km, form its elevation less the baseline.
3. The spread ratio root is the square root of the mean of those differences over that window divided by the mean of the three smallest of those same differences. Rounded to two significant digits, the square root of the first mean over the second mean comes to 0.86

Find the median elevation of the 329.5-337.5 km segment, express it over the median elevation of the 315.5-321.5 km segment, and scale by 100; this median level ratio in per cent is 110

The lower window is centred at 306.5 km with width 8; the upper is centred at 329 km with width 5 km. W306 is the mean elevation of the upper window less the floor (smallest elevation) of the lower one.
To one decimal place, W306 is 1.0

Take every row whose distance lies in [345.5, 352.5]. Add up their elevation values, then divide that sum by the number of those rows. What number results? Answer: 5.9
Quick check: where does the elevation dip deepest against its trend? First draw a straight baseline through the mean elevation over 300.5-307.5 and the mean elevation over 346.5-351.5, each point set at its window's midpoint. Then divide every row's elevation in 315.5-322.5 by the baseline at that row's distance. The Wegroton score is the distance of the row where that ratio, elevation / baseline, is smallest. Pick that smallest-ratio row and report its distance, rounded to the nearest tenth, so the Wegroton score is 316.0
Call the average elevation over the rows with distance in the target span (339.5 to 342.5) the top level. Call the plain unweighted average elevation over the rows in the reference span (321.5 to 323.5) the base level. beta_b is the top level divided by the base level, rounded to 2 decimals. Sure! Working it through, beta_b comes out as 1.09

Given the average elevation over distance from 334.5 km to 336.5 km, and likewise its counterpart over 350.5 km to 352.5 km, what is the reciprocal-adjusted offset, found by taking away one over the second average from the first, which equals 5.1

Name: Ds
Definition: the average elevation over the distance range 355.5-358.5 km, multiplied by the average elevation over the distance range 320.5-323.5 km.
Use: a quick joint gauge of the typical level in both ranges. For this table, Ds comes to 29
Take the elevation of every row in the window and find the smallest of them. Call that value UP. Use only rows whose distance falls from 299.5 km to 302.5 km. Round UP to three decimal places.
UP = 4.583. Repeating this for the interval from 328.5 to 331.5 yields 5.239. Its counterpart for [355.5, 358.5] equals 6.050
